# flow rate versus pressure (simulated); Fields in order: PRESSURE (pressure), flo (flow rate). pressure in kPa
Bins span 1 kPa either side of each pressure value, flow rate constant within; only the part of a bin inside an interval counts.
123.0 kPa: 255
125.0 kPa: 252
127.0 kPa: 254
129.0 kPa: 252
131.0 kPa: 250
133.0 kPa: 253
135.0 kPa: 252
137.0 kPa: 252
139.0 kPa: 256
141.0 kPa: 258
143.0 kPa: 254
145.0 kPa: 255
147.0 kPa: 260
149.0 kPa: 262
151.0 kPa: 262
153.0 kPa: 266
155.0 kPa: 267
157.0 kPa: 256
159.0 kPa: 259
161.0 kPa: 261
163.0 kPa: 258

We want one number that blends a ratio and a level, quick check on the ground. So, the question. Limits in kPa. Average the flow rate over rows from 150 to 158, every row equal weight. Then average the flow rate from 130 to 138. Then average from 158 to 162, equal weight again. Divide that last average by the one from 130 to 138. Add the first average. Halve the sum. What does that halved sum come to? 132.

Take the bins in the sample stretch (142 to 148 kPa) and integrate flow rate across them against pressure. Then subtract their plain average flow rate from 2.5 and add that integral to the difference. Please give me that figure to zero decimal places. 1284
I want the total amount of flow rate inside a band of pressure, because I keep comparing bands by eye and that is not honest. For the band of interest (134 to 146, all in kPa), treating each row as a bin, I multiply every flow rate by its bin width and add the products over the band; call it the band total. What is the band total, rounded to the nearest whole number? 3054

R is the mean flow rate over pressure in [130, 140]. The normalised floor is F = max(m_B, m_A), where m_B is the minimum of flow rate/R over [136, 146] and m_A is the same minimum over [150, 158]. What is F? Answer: 1.013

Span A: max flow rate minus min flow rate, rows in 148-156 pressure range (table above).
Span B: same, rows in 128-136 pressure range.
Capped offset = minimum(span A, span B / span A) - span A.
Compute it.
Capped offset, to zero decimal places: -4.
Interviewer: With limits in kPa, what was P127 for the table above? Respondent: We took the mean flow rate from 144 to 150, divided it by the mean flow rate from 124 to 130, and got 1.03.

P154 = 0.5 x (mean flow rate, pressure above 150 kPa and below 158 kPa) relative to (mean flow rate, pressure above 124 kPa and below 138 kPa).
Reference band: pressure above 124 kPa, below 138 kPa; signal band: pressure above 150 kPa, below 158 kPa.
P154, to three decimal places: 0.521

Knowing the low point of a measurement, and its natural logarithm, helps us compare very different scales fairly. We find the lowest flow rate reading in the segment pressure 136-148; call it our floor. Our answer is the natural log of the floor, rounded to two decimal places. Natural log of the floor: 5.53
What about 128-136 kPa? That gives 5.52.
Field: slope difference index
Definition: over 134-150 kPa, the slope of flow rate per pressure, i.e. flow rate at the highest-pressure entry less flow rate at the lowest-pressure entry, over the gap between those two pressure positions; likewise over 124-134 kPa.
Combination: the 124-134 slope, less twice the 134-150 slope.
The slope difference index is -1.3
